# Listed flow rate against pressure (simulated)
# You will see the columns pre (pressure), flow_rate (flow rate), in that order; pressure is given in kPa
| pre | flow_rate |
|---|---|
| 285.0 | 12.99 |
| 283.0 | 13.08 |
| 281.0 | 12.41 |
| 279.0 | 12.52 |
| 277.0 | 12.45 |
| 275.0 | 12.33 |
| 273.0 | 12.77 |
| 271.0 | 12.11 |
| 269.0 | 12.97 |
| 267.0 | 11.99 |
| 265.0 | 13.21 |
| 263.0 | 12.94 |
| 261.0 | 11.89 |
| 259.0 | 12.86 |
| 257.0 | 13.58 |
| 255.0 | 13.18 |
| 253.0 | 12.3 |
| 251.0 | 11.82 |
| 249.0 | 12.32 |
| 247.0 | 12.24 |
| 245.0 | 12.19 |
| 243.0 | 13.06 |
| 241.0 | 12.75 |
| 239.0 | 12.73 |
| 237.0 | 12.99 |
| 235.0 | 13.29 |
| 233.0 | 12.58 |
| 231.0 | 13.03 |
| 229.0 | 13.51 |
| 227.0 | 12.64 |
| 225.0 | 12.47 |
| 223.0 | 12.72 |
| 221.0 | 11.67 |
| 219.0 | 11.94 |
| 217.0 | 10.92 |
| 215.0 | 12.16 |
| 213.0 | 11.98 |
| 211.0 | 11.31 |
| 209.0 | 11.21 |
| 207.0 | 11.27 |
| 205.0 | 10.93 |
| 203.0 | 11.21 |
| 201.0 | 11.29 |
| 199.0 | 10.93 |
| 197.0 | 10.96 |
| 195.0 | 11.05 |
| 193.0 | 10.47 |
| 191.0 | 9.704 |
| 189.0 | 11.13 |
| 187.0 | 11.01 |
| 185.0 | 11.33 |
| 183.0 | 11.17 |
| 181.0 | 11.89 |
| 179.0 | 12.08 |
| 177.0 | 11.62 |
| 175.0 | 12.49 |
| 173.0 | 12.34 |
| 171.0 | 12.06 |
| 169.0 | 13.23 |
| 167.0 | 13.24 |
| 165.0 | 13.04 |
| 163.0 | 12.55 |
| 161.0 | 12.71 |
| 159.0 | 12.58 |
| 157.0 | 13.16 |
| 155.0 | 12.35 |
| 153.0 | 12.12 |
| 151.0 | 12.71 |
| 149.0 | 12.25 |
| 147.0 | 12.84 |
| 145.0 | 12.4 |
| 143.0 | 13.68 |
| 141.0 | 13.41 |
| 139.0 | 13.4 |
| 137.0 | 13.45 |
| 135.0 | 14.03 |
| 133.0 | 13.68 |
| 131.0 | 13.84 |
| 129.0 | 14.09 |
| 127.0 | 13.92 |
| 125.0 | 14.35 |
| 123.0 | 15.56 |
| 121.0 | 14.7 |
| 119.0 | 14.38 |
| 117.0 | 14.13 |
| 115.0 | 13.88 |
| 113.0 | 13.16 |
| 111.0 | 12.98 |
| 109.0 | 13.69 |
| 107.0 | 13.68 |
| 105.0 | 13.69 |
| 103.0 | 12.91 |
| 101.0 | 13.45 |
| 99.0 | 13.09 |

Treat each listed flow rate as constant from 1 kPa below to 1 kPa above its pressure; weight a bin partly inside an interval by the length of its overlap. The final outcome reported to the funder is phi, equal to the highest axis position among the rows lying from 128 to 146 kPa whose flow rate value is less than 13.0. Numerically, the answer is 145.0 kPa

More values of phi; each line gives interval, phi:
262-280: 279.0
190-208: 207.0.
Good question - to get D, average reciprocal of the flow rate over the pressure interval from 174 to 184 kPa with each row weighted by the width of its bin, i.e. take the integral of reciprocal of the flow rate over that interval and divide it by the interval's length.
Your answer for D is 0.085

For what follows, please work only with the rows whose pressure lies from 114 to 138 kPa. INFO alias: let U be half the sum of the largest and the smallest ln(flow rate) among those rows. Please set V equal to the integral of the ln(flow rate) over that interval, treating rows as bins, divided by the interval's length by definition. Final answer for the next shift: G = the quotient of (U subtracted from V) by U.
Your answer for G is -0.008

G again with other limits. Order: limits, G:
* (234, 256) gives 0.003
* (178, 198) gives 0.009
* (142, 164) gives -0.007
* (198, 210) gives 0.001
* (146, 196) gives 0.024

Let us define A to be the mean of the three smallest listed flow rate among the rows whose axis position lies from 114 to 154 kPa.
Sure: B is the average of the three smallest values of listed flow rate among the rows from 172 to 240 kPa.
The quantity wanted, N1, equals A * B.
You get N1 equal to 127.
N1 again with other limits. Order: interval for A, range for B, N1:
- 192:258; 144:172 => 131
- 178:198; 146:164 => 127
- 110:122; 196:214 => 146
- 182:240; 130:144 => 139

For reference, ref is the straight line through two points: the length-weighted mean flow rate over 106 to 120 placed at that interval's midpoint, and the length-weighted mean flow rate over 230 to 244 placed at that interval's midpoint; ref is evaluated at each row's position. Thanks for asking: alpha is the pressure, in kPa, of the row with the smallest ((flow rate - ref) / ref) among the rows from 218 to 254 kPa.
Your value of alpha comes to 221.0 kPa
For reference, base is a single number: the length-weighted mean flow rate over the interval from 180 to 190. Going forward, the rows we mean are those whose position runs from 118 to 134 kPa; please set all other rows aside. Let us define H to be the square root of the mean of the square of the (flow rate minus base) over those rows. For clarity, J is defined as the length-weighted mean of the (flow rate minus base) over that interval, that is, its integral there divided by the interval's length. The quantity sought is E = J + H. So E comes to 6.1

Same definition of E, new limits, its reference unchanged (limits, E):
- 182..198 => 0.2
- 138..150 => 3.5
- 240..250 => 2.5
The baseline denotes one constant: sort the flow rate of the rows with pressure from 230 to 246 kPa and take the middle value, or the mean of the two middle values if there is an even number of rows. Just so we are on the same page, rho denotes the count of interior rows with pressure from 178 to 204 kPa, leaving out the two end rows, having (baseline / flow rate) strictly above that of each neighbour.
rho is 4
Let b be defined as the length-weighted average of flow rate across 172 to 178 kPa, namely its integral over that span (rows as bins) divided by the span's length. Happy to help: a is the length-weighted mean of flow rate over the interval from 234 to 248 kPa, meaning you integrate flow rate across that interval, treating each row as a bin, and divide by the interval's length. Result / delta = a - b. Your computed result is 0.6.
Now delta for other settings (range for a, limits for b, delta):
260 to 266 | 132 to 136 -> -1.2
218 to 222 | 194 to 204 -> 0.7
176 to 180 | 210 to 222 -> 0.2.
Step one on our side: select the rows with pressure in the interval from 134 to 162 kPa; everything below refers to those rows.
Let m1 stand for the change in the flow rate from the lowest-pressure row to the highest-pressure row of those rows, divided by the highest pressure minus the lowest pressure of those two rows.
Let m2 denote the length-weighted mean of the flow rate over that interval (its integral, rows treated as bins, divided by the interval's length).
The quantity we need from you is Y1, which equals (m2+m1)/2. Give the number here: 6.44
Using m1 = -0.05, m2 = 12.9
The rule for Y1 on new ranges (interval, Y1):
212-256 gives 6.25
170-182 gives 6.03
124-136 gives 6.98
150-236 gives 5.98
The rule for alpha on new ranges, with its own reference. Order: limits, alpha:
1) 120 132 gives 131.0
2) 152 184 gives 183.0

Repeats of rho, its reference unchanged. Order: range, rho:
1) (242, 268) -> 3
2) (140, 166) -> 5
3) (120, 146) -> 3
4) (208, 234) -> 3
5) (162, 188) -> 3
